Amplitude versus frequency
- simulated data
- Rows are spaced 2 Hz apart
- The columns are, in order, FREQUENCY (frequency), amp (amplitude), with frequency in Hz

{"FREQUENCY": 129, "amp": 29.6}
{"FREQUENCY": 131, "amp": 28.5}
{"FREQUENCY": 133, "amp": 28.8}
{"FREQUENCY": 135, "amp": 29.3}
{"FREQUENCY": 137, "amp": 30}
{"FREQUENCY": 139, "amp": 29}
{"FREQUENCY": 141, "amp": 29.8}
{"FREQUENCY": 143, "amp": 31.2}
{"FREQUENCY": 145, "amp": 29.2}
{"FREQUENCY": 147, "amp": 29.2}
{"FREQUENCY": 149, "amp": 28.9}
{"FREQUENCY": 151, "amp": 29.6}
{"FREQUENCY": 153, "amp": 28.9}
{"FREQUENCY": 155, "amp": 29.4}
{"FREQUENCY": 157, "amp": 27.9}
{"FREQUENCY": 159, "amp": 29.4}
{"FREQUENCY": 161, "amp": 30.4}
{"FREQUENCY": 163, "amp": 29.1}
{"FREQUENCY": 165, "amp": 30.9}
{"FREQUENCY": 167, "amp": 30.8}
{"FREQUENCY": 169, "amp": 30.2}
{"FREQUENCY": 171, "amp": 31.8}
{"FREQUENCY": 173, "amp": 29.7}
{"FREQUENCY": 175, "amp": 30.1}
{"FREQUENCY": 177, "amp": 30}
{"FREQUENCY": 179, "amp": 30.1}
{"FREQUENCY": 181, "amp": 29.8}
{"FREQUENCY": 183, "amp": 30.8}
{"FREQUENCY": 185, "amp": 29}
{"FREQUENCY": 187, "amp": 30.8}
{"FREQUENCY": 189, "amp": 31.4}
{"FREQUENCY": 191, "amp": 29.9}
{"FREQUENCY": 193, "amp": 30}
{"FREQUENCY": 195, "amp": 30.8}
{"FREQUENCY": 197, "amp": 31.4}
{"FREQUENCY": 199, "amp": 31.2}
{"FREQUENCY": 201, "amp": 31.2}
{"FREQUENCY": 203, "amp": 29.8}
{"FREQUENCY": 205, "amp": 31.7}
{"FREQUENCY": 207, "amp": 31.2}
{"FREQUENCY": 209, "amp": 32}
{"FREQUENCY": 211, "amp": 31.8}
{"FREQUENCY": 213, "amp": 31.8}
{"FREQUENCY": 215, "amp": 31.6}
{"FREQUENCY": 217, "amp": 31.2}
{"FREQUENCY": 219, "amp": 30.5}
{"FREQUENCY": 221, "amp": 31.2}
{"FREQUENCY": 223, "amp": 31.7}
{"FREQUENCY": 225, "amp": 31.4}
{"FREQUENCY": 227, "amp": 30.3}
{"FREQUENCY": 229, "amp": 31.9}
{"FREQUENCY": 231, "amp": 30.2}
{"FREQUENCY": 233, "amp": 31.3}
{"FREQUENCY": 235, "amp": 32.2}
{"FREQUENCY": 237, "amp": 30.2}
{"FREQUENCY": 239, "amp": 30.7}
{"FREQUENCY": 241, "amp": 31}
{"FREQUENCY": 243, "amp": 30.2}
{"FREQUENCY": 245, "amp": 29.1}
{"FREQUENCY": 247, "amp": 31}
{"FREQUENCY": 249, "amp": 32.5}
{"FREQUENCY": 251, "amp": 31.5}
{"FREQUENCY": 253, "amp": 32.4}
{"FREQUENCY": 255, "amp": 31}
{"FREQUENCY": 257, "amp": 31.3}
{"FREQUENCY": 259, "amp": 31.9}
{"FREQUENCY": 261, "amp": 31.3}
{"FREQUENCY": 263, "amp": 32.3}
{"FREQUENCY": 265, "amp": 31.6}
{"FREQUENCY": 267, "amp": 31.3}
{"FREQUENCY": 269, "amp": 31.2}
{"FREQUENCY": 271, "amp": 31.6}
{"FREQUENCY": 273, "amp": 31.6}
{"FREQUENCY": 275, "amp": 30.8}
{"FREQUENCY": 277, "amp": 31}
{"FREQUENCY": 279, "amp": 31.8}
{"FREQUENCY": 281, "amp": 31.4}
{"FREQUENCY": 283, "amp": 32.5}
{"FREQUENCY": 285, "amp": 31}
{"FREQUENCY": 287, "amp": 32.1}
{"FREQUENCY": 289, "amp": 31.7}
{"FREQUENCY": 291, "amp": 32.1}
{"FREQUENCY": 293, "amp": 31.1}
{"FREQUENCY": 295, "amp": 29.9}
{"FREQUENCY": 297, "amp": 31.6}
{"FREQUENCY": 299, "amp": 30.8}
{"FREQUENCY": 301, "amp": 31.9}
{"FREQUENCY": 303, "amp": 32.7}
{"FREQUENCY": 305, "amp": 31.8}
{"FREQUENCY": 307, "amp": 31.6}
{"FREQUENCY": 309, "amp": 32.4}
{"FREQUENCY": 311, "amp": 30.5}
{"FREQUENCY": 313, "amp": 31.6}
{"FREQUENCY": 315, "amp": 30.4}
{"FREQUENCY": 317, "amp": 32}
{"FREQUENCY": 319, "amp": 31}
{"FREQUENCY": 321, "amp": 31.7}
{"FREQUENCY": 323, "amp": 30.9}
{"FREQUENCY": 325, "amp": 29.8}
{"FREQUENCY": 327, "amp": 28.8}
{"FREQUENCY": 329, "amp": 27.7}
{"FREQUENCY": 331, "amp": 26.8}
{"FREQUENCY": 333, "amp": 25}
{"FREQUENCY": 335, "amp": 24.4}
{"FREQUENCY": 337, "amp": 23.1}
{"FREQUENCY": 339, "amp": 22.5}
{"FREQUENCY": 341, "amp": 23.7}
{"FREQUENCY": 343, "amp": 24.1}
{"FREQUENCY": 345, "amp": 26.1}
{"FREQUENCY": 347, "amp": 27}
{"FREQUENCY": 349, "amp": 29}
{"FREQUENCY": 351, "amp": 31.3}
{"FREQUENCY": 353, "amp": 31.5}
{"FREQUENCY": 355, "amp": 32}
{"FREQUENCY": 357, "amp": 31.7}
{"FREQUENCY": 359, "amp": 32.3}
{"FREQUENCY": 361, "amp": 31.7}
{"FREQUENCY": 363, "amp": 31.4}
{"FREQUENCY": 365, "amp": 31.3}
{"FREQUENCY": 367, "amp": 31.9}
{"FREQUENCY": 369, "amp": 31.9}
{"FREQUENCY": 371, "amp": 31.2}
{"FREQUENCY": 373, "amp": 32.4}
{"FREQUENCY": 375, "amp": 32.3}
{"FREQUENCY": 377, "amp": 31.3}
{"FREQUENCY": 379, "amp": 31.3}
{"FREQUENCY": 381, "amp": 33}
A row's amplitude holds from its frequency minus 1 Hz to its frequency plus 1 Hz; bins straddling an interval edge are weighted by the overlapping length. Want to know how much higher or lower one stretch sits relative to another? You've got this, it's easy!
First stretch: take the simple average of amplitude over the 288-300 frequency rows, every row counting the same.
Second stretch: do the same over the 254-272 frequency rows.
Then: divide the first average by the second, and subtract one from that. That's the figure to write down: -0.010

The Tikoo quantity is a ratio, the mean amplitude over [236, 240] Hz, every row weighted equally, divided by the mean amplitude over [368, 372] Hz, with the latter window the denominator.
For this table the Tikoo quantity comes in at 0.965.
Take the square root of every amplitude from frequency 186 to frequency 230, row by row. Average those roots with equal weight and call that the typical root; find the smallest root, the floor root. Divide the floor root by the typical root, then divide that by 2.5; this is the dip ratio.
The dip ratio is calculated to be 0.391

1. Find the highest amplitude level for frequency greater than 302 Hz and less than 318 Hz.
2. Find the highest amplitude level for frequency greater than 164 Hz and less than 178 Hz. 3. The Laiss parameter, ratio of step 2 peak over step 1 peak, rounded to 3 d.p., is 0.972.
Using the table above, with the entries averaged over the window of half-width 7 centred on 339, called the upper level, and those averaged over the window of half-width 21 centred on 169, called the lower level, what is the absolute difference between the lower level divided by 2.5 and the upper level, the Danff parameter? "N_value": 12.1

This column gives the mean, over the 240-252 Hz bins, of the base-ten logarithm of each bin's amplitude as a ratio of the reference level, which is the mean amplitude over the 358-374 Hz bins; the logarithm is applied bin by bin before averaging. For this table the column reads -0.012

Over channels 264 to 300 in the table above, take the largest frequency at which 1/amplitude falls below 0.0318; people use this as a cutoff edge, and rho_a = 297 Hz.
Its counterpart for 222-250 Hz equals 249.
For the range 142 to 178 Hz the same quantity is 171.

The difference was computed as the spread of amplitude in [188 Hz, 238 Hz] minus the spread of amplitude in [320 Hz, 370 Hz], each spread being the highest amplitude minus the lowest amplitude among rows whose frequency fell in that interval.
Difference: -7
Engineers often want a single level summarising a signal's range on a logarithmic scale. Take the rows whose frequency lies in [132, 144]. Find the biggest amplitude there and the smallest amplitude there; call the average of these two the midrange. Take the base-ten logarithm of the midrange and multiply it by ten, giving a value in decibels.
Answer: 14.8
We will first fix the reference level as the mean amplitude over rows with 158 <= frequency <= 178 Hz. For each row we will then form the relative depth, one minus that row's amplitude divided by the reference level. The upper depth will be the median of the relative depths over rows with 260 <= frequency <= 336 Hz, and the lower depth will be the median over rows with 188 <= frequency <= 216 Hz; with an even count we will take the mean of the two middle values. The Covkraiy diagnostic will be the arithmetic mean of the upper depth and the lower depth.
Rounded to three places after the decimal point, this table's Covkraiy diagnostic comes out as -0.036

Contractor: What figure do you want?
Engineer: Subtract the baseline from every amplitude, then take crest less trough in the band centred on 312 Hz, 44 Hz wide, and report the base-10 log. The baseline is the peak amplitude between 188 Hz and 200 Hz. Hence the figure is 0.89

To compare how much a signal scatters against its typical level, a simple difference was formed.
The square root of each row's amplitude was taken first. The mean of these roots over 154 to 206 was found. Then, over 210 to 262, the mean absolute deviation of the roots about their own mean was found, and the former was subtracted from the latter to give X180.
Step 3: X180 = -5.45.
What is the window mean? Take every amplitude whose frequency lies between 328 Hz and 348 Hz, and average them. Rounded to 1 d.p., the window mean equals 25.0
